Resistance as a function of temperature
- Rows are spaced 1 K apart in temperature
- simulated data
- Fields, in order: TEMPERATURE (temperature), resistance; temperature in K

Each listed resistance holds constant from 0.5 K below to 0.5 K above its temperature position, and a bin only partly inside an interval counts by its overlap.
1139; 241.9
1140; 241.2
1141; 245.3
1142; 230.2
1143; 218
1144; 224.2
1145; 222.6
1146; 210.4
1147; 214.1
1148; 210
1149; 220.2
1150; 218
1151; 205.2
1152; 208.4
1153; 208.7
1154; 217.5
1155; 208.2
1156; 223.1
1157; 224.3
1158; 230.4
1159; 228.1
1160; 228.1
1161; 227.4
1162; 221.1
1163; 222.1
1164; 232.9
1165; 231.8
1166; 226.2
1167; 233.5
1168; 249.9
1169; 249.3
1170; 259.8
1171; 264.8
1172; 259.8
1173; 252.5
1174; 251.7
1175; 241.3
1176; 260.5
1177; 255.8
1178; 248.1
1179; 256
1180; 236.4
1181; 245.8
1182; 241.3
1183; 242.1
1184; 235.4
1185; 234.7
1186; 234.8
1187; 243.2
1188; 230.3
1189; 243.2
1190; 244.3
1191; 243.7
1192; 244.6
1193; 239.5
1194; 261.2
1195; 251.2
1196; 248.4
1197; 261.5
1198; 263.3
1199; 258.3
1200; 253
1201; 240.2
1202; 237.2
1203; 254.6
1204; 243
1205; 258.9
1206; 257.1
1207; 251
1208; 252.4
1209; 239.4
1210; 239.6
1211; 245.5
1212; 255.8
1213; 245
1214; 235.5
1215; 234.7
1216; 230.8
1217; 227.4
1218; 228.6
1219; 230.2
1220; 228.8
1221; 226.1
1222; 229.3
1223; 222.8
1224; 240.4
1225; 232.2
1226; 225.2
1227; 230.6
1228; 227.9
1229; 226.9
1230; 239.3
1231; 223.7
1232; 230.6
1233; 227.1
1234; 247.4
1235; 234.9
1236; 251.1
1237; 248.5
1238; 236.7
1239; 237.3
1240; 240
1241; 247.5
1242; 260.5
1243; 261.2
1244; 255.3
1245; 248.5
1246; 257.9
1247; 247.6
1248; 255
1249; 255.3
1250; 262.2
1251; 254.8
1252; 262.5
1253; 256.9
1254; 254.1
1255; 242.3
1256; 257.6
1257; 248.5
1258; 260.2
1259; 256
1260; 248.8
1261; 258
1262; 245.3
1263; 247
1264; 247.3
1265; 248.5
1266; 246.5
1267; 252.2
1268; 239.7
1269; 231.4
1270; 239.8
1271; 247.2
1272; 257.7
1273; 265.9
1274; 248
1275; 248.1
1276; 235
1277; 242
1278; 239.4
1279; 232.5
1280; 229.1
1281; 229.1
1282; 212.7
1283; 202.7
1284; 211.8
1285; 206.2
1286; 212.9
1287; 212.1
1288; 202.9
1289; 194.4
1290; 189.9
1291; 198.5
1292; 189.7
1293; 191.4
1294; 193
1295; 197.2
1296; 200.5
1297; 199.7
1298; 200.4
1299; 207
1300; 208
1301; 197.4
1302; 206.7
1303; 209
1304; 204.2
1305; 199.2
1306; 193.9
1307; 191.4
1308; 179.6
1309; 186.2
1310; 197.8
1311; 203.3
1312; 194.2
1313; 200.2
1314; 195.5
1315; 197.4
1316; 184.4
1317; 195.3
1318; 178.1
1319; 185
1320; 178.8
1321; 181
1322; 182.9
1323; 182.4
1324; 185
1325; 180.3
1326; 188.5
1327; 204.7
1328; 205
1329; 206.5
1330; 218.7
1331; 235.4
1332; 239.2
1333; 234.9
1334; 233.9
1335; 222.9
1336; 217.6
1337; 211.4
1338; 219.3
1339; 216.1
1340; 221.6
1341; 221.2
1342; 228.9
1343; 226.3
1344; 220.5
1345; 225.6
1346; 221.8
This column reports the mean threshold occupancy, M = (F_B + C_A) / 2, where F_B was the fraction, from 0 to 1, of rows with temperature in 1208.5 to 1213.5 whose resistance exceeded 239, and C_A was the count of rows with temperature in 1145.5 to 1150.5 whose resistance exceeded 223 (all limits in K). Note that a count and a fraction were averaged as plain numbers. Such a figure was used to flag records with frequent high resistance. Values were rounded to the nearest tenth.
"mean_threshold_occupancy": 0.5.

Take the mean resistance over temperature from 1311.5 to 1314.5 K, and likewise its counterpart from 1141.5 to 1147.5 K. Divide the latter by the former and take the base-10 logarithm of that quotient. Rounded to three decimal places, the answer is 0.049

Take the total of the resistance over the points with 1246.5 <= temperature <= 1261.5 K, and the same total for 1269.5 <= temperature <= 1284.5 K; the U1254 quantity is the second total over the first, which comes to 0.93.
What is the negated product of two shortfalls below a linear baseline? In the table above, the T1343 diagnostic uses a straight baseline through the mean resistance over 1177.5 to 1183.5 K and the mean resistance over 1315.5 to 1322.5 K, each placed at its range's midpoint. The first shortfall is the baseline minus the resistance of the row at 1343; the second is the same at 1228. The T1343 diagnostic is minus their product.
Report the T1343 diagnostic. -212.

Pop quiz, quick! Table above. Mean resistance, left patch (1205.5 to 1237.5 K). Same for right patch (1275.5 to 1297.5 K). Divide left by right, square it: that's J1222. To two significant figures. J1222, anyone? 1.3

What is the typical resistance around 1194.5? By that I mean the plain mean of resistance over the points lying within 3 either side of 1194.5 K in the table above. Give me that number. 251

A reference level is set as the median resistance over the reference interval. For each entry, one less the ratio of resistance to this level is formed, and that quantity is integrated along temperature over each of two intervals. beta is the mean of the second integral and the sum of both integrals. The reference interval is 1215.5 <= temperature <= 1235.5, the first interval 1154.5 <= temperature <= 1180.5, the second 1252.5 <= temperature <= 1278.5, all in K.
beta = -3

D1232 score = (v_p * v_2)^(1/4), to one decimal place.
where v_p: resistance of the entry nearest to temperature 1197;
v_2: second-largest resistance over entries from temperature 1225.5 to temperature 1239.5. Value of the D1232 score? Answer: 16.0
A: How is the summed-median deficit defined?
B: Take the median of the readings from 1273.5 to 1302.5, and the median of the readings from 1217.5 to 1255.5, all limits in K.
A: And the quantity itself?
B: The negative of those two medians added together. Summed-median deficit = -447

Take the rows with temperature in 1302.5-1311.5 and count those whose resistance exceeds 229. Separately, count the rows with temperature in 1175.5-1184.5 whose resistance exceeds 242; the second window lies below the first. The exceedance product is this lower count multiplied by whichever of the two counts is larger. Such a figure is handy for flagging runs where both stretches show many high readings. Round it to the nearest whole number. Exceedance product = 36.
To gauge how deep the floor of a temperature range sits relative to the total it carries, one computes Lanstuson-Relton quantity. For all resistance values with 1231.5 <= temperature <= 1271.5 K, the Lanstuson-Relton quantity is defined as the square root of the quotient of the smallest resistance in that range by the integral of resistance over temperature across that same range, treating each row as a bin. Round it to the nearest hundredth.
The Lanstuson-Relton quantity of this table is 0.15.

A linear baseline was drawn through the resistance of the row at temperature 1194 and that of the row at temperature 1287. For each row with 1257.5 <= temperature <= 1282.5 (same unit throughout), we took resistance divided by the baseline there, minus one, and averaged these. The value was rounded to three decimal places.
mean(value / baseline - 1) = 0.105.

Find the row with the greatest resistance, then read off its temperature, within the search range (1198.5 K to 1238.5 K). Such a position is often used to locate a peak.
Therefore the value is 1205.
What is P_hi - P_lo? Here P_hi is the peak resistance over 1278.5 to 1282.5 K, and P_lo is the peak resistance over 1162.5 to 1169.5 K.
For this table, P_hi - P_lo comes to -17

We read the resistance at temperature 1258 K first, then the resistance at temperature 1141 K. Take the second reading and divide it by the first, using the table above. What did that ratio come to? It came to 0.94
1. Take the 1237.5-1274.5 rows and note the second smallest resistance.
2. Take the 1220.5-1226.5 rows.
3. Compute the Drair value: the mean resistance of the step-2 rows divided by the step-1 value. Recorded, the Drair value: 0.97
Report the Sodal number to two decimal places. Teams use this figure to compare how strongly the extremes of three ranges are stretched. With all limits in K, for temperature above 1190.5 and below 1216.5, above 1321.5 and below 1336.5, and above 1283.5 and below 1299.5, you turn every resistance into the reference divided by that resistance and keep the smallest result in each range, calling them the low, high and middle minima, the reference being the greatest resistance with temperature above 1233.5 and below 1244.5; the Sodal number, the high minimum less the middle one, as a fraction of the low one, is -0.14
